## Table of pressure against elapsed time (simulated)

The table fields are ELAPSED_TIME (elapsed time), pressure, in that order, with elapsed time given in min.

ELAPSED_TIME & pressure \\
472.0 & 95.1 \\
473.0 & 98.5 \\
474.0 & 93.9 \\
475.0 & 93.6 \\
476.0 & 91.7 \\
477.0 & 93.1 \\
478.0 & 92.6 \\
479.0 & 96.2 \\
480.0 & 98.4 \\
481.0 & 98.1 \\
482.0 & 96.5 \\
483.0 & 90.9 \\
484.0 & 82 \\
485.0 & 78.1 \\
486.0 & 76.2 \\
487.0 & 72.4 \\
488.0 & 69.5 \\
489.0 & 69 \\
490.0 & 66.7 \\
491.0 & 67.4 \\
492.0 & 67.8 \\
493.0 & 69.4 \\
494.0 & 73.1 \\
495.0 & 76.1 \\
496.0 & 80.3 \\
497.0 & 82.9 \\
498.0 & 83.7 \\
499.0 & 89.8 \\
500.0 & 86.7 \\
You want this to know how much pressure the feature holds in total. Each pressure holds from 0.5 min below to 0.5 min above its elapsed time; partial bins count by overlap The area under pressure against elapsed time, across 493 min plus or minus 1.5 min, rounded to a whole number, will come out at 210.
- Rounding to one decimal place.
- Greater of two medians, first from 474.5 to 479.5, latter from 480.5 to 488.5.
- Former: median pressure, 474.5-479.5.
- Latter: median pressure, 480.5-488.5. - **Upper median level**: 93.1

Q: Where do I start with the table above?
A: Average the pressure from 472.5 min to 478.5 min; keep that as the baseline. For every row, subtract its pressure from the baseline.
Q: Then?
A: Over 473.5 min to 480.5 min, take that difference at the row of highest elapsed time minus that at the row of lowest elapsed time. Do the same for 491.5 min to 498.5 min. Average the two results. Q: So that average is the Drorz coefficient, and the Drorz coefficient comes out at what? -10.2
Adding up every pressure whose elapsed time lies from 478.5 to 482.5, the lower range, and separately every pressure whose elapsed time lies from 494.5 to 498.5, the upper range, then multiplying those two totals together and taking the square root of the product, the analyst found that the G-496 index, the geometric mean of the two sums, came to 355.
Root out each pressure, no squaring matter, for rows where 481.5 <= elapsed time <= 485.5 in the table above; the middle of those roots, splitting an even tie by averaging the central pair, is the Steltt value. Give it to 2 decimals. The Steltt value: 9.29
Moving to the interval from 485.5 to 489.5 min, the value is 8.42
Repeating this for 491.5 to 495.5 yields 8.44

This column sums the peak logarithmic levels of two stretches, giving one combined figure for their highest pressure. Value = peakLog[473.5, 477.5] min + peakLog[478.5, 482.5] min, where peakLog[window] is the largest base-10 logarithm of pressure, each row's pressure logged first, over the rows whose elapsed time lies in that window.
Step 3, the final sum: 3.97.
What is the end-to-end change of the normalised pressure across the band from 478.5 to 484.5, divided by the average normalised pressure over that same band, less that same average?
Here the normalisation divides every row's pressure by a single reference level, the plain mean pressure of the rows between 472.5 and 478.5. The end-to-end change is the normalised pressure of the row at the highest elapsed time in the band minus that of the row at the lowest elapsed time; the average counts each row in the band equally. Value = -1.15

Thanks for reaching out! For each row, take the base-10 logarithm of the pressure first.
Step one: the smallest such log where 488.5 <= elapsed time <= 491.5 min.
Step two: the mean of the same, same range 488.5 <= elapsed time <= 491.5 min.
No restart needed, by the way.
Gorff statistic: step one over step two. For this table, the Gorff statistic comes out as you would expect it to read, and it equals 0.996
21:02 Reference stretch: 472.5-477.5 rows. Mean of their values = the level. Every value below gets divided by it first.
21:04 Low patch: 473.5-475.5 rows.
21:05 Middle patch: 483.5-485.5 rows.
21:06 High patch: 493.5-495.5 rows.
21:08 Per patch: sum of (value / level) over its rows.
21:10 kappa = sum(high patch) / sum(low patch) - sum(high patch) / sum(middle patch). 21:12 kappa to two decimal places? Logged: -0.14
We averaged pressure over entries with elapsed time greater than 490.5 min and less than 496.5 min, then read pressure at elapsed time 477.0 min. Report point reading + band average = 165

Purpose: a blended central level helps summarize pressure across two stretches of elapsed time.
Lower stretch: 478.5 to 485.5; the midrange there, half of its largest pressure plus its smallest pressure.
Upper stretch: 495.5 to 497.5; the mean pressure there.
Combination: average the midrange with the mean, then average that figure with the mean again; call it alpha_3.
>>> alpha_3 83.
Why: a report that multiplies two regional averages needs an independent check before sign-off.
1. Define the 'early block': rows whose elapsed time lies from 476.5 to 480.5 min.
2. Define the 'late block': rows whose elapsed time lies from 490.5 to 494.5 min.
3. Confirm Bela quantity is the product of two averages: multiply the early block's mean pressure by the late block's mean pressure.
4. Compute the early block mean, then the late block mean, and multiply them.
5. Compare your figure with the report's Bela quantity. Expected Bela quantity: 6601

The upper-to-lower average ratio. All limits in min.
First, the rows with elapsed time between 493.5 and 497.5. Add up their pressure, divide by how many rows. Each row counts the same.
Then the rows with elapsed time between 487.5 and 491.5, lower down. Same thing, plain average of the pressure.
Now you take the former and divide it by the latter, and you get 1.15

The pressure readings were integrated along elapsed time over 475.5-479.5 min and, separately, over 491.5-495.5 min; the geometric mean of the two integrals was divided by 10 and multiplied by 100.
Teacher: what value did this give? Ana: 3271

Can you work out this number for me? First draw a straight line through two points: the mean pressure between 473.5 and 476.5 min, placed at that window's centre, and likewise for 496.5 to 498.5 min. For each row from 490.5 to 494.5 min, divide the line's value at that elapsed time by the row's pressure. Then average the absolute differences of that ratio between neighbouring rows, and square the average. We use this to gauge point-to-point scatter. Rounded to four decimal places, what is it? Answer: 0.0015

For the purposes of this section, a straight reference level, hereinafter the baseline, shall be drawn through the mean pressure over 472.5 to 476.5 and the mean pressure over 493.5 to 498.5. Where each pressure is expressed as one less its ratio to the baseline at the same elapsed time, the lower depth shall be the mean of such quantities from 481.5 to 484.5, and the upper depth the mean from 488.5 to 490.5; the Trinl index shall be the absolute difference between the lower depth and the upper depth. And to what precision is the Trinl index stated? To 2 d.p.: 0.21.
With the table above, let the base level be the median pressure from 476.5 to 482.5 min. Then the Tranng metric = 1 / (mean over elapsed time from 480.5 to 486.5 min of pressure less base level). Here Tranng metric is -0.11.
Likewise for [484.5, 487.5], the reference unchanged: -0.05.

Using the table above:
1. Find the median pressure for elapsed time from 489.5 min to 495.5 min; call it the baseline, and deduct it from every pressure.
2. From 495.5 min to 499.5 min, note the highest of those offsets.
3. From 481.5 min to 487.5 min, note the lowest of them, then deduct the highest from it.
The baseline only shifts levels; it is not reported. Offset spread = -17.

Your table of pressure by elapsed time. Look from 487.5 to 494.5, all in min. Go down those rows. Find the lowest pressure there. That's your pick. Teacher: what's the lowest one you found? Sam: 66.7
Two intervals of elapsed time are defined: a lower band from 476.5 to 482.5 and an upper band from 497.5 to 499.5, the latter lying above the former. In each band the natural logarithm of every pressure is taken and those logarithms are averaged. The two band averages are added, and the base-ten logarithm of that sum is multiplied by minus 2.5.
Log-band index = -2.39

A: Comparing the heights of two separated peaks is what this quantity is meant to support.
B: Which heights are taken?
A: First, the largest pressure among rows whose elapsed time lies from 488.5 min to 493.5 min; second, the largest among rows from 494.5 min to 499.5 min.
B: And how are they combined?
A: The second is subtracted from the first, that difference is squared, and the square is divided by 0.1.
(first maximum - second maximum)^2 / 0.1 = 4162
